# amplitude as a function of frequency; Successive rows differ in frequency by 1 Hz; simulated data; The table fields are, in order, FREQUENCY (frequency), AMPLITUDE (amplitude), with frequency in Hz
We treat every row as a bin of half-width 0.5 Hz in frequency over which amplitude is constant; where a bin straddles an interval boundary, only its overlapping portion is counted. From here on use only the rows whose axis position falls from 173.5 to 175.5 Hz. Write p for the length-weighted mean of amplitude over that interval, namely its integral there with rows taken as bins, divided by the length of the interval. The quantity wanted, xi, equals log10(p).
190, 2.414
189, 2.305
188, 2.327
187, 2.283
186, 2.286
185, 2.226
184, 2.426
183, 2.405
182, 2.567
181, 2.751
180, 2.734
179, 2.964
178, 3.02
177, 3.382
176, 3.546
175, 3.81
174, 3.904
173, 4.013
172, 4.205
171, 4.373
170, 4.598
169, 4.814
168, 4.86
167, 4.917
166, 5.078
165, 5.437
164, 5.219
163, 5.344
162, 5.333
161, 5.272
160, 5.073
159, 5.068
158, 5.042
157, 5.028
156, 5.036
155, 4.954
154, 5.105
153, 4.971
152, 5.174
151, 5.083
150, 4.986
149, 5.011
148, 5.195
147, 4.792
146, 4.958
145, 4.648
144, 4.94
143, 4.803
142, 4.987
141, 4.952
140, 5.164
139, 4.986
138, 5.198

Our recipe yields 0.59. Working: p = 3.9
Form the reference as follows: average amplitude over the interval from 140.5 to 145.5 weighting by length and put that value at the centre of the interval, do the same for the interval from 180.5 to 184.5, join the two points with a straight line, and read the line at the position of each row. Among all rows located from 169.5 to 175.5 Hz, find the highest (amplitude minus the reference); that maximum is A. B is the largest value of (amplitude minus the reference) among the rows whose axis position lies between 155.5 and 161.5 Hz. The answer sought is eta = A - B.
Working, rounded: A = 1.3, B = 1.5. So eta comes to -0.1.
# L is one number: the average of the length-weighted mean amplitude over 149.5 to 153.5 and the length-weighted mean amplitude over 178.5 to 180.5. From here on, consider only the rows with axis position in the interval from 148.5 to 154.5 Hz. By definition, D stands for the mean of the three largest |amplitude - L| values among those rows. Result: 1.2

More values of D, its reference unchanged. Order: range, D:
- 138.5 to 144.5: 1.1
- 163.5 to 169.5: 1.3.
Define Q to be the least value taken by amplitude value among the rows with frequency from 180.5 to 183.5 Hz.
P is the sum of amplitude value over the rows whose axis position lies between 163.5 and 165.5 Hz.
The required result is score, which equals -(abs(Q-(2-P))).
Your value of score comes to -11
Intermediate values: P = 11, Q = 2.405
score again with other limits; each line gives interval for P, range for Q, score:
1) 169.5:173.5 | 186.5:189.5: -17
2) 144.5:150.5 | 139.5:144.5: -32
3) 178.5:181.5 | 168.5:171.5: -11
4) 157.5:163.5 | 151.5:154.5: -34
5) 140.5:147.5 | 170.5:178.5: -35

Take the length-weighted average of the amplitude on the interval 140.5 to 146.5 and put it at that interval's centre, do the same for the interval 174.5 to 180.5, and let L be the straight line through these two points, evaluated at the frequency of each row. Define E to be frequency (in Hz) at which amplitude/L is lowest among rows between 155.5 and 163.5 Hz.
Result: 156 Hz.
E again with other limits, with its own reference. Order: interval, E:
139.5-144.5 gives 143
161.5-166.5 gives 162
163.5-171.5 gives 171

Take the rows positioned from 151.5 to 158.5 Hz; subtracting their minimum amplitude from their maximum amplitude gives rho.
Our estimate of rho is 0.2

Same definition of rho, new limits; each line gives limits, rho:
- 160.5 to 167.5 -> 0.5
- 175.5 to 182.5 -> 1.0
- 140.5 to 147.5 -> 0.3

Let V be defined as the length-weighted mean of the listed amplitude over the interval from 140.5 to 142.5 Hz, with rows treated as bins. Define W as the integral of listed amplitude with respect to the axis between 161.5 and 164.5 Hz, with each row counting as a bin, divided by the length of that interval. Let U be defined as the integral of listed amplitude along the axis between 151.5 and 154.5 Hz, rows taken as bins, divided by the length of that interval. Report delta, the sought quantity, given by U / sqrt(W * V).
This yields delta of 0.99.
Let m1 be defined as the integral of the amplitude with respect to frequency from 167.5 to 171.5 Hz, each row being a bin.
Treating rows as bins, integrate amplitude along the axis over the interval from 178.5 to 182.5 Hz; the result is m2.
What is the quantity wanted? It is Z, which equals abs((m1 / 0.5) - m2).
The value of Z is 26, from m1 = 19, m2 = 11.0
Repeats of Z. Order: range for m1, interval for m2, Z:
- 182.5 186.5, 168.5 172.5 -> 1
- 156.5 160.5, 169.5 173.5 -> 23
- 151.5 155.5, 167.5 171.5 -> 22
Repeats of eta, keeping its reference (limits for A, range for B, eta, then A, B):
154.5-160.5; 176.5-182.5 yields 0.7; 1.2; 0.5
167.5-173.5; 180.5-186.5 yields 1.4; 1.5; 0.1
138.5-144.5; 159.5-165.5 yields -1.7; 0.1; 1.9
